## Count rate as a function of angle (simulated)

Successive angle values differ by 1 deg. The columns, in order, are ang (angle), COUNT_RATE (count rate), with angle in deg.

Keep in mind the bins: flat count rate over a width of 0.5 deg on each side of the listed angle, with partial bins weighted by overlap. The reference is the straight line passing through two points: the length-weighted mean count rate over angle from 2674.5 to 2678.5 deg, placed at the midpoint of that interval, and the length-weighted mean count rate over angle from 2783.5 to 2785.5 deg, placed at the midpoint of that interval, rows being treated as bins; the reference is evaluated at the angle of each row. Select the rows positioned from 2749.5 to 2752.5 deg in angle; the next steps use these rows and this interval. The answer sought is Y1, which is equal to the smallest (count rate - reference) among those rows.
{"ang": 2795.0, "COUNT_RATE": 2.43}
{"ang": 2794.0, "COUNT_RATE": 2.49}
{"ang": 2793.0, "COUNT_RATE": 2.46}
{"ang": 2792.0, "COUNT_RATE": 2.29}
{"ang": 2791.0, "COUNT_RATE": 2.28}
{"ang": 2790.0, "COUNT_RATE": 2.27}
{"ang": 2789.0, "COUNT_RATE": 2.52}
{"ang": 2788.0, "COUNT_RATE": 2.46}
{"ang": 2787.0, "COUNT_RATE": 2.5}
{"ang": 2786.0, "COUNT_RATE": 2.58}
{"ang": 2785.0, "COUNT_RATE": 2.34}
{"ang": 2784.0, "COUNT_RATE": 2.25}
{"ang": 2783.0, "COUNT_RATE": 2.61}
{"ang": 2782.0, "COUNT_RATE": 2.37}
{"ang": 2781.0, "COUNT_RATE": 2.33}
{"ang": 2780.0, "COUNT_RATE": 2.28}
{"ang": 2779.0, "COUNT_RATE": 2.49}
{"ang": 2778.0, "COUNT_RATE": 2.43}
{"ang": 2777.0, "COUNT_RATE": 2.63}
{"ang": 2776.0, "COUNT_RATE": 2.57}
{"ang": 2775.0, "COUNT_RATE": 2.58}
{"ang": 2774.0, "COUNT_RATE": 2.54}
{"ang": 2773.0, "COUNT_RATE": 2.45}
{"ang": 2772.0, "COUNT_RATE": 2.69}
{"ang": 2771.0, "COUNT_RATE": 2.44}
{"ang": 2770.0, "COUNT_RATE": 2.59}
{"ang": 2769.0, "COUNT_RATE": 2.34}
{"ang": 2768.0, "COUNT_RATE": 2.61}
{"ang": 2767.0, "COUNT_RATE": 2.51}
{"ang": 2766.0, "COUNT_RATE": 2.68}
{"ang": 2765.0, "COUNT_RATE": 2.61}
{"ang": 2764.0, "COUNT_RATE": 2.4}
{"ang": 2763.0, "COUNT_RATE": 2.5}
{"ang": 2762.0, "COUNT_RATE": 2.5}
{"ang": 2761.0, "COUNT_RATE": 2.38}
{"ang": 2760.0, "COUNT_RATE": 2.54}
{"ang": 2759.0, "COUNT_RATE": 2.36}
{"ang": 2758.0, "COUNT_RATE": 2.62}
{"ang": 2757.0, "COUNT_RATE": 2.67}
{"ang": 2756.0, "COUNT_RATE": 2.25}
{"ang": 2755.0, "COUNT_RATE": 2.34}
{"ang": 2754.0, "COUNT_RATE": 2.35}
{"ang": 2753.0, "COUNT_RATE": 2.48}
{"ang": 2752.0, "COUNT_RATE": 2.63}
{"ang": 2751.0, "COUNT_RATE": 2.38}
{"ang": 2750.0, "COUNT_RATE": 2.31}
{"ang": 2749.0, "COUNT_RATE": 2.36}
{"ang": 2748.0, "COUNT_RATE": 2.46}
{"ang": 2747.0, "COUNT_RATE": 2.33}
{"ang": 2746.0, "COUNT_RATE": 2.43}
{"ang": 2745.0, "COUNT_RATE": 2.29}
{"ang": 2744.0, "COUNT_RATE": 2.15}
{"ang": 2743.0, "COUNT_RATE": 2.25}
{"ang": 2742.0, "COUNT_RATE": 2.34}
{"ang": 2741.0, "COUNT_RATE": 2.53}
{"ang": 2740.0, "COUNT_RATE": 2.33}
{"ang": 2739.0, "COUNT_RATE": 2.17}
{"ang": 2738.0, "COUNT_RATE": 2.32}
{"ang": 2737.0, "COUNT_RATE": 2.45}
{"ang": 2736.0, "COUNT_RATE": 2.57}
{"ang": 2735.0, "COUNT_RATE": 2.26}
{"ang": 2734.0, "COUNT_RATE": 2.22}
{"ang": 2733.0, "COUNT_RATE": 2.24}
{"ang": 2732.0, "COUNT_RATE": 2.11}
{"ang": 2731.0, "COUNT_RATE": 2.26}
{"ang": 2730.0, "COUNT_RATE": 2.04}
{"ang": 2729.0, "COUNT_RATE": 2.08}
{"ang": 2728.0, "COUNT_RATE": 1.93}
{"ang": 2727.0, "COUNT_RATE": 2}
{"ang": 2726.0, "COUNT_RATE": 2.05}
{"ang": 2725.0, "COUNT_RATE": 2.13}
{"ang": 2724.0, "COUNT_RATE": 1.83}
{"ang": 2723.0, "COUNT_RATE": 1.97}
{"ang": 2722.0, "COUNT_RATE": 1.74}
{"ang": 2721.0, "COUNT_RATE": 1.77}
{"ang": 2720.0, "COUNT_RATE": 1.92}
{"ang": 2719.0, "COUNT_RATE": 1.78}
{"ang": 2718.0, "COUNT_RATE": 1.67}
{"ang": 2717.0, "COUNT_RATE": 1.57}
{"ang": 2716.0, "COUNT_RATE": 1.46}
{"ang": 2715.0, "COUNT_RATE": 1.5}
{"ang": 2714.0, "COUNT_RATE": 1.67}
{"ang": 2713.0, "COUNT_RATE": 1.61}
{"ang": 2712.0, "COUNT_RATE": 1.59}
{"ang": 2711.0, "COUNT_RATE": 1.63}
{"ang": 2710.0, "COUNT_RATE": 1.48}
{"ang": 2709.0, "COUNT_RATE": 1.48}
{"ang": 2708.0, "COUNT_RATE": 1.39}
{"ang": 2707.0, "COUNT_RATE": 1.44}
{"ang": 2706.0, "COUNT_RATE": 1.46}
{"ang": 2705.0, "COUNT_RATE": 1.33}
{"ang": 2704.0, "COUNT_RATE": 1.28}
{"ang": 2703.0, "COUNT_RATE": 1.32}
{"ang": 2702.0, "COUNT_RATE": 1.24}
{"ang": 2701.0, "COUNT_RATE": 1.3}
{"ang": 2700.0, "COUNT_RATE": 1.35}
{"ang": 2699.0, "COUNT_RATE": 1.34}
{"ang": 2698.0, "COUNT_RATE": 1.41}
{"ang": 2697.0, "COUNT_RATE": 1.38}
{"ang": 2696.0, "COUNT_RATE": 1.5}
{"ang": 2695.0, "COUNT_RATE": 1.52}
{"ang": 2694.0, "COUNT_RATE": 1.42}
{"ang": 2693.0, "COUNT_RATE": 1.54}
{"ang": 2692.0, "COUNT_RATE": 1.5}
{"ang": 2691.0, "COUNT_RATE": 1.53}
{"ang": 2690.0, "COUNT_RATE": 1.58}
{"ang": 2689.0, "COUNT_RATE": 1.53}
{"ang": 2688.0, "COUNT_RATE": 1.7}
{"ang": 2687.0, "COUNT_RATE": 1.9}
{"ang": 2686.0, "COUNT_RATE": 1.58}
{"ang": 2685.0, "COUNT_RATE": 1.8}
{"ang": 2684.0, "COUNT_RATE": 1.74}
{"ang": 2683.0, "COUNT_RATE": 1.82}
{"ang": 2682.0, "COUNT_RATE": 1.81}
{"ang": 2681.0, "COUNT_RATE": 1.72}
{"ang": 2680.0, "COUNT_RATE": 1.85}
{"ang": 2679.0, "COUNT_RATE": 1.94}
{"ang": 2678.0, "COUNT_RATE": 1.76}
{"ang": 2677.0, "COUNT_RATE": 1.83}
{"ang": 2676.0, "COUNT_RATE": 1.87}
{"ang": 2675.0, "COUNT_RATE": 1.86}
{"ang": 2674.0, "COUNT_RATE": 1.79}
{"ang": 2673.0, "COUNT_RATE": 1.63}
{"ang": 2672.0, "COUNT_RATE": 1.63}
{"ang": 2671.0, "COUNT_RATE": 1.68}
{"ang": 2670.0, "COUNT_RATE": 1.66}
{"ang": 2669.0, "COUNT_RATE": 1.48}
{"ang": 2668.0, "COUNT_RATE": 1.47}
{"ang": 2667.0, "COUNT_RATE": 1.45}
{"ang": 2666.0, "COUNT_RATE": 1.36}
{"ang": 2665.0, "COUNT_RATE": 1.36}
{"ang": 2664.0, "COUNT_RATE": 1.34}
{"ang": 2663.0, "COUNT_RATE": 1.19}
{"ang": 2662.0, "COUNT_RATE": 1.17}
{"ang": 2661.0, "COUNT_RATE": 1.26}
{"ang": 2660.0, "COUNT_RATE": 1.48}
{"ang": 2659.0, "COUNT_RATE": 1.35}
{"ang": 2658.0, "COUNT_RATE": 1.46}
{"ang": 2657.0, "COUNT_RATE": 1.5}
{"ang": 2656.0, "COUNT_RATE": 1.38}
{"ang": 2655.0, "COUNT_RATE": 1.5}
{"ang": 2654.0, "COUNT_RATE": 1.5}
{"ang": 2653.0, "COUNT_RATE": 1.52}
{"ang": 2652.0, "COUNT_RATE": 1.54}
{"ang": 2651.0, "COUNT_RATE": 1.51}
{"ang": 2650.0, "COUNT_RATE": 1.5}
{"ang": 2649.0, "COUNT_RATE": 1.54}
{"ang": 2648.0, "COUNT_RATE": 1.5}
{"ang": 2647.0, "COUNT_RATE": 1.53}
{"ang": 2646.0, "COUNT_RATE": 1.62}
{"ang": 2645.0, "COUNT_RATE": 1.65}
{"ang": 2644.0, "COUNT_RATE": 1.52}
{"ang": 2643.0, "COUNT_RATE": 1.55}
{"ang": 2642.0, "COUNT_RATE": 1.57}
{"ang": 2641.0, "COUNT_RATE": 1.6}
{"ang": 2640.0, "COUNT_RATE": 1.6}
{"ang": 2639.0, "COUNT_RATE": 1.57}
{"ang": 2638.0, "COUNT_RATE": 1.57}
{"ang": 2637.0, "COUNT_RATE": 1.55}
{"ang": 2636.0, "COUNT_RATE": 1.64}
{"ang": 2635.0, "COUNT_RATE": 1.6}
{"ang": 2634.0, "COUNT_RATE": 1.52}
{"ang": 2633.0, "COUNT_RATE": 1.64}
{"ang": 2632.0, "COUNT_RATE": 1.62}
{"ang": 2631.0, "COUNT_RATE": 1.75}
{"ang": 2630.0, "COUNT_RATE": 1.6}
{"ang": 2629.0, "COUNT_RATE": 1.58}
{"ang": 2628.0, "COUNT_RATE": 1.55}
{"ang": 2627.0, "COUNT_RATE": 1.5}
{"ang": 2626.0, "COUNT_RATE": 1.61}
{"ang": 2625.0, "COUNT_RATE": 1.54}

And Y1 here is 0.16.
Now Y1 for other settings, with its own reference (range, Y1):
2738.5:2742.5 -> 0.07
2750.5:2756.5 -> 0.08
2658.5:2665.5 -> -0.60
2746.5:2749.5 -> 0.20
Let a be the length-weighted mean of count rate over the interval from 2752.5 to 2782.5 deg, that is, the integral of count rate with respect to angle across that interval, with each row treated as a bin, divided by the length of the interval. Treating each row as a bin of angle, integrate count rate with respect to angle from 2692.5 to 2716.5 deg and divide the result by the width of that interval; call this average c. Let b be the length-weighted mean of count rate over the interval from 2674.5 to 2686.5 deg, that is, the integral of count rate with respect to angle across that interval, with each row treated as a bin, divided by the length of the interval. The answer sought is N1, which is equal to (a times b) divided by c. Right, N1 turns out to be 3.1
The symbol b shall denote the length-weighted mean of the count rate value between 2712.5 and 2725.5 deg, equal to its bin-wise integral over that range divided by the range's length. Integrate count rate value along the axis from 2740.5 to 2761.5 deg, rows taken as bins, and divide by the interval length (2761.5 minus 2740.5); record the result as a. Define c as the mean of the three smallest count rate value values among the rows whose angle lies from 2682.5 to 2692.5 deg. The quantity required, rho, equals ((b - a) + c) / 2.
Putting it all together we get 0.43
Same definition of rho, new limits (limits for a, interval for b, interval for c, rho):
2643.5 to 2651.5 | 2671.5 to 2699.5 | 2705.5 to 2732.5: 0.77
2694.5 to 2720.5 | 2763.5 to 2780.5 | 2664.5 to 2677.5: 1.21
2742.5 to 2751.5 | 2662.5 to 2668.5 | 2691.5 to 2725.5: 0.15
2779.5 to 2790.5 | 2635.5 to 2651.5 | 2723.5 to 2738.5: 0.54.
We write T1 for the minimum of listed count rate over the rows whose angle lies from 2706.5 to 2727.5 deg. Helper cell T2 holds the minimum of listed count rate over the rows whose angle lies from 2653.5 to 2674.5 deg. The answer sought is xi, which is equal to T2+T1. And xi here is 2.6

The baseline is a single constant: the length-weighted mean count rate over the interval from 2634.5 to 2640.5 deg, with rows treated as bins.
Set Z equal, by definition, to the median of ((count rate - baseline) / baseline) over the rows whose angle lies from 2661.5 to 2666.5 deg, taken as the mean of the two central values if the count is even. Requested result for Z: -0.2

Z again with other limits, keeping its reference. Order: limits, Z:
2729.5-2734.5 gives 0.4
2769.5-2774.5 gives 0.6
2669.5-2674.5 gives 0.0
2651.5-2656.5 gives -0.1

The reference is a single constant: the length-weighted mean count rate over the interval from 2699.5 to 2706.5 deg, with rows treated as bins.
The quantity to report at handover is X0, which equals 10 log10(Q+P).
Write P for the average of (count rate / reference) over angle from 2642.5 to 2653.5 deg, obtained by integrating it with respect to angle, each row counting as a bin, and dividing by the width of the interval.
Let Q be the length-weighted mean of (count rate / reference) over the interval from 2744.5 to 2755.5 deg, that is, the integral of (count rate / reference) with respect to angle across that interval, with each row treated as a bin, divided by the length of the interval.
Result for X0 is 4.73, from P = 1.16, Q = 1.81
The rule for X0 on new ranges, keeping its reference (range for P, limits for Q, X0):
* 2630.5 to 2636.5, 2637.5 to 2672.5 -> 3.71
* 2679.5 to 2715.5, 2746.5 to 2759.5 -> 4.75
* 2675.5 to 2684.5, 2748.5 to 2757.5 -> 5.04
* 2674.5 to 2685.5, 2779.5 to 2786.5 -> 5.02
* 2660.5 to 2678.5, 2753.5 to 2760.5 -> 4.79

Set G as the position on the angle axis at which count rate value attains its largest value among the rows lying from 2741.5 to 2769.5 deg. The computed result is 2766.0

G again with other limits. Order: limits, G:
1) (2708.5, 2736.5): 2736.0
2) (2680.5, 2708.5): 2687.0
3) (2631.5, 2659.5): 2645.0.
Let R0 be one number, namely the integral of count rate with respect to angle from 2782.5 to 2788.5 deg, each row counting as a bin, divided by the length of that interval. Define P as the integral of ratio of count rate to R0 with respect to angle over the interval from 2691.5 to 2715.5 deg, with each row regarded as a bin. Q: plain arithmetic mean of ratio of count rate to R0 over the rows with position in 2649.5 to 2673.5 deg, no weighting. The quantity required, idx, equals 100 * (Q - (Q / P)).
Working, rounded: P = 14.1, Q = 0.59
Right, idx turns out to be 55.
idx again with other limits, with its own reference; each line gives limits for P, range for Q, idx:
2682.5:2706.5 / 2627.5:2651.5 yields 60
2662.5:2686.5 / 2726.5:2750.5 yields 87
